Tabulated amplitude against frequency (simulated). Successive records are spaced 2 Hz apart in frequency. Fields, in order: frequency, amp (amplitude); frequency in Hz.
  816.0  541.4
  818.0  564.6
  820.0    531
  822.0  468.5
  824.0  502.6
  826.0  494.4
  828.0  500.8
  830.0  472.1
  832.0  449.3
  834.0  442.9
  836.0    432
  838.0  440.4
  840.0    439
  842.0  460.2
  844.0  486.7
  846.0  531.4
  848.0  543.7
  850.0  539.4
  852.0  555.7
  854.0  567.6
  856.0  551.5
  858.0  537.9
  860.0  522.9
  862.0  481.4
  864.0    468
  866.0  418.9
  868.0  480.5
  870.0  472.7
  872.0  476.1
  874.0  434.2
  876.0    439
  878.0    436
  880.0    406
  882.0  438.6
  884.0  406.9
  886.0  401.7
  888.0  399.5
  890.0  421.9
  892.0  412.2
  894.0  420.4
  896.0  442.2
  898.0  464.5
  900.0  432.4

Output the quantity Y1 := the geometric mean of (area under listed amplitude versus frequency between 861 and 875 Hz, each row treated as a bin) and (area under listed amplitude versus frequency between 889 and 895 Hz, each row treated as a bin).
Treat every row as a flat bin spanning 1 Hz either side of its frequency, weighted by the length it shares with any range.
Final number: 4027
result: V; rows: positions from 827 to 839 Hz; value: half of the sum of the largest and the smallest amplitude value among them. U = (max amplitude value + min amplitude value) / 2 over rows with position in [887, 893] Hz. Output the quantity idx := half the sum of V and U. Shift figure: 439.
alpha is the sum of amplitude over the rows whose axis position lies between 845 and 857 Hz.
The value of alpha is 3289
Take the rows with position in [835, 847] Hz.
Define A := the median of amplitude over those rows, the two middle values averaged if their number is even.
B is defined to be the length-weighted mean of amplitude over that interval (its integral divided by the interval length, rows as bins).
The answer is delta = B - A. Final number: 15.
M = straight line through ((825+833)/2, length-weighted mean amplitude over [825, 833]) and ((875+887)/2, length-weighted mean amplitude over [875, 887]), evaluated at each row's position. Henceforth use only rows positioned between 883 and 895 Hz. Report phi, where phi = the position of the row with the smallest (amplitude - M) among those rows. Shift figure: 886.0 Hz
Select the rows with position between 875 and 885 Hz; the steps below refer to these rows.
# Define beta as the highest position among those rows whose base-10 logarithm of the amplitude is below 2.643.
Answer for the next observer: 884.0 Hz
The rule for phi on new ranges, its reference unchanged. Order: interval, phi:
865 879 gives 866.0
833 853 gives 836.0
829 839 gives 836.0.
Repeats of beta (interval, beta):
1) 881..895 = 894.0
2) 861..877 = 876.0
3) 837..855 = 840.0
